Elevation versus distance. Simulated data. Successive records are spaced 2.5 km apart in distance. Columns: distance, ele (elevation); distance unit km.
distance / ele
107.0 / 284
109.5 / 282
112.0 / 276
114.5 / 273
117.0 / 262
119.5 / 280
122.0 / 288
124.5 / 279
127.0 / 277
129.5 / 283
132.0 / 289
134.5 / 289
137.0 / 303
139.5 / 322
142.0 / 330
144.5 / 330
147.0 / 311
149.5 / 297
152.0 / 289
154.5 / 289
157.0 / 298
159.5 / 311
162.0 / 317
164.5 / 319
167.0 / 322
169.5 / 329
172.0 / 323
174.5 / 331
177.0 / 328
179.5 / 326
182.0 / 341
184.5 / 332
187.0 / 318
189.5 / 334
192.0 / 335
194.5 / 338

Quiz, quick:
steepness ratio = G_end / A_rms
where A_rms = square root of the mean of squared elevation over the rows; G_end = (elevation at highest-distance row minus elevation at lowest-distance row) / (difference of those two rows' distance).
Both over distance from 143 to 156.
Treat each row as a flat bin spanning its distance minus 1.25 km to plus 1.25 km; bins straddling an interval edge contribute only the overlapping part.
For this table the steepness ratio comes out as -0.0135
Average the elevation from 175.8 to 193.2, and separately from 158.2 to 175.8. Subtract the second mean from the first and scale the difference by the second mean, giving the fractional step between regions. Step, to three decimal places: 0.028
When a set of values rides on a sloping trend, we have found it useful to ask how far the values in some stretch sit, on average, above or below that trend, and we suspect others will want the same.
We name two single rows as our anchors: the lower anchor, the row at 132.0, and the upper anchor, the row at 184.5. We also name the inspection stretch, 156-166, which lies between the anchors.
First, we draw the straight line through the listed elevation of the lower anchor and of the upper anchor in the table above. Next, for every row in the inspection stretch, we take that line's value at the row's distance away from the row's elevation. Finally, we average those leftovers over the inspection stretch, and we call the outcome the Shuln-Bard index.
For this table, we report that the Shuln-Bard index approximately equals -1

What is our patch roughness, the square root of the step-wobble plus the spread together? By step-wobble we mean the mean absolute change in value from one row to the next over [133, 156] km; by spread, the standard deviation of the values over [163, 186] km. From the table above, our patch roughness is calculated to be 4.1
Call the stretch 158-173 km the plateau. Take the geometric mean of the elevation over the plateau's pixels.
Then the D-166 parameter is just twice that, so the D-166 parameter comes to 640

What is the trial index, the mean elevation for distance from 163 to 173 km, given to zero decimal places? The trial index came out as 323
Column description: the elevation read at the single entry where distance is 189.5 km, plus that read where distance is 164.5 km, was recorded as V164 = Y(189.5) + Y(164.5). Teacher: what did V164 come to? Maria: 653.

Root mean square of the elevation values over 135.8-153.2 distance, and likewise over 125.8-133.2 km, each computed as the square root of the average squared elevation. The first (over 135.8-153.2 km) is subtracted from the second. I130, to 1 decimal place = -29.0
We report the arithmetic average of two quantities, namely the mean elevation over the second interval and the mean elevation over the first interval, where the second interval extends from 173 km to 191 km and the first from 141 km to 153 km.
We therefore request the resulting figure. 321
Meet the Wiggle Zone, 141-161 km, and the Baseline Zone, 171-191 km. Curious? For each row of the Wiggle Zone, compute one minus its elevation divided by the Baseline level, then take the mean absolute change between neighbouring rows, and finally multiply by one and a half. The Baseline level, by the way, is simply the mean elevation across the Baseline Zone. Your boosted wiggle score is 0.041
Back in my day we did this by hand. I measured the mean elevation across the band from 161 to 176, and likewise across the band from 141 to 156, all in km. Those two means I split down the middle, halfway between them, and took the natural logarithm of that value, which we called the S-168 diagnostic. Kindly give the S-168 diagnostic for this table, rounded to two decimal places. 5.75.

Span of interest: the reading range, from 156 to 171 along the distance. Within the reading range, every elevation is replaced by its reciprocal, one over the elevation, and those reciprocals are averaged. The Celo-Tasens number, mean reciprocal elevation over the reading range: 0.0032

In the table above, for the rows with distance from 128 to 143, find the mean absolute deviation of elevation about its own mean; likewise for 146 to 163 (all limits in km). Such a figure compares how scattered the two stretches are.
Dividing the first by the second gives 1.6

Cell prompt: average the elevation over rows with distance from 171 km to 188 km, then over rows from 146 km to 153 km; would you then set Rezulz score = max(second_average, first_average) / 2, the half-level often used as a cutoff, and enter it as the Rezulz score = 164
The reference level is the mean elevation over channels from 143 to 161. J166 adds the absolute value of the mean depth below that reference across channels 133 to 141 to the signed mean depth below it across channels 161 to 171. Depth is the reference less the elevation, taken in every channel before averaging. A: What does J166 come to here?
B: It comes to -17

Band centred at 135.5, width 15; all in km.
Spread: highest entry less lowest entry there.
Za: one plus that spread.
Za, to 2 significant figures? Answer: 48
